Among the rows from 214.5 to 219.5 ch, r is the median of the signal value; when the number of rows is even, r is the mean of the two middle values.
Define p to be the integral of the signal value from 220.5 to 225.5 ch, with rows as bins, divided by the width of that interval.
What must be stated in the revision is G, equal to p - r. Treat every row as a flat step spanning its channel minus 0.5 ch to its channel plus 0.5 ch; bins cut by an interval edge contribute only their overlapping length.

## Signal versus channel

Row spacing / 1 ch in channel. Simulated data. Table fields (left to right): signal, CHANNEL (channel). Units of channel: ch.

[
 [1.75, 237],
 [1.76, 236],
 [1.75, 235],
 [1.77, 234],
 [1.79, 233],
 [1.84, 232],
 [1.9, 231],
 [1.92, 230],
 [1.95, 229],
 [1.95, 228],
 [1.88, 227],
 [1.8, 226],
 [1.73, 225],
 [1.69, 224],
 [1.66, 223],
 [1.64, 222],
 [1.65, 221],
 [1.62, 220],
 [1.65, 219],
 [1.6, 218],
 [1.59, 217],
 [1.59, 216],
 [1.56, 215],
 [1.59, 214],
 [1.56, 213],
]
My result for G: 0.1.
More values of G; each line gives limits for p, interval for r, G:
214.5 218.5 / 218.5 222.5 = -0.1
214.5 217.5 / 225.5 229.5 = -0.3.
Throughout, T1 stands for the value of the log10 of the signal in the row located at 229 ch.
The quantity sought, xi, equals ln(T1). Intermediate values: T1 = 0.29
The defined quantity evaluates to -1.24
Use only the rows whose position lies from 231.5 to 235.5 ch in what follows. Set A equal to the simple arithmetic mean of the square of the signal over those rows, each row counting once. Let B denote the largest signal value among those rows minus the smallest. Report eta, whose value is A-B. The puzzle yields 3.1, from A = 3.2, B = 0.09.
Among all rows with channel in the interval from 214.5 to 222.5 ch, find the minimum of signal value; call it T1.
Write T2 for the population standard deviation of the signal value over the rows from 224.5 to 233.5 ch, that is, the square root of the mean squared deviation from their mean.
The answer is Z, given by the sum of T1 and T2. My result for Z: 1.63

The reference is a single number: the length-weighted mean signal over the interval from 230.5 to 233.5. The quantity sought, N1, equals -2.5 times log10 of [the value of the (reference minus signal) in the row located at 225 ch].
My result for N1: 2.4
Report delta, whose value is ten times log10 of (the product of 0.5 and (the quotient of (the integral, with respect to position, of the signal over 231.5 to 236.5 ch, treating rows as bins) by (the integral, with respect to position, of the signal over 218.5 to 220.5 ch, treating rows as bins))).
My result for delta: 1.3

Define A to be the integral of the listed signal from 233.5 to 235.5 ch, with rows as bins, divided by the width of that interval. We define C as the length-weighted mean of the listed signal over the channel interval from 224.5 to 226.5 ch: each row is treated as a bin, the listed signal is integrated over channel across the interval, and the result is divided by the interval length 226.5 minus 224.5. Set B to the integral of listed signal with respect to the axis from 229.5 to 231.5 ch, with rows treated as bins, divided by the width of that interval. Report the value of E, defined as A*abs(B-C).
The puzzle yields 0.26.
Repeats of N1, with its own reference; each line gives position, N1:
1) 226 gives 3.4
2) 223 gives 1.8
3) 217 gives 1.5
